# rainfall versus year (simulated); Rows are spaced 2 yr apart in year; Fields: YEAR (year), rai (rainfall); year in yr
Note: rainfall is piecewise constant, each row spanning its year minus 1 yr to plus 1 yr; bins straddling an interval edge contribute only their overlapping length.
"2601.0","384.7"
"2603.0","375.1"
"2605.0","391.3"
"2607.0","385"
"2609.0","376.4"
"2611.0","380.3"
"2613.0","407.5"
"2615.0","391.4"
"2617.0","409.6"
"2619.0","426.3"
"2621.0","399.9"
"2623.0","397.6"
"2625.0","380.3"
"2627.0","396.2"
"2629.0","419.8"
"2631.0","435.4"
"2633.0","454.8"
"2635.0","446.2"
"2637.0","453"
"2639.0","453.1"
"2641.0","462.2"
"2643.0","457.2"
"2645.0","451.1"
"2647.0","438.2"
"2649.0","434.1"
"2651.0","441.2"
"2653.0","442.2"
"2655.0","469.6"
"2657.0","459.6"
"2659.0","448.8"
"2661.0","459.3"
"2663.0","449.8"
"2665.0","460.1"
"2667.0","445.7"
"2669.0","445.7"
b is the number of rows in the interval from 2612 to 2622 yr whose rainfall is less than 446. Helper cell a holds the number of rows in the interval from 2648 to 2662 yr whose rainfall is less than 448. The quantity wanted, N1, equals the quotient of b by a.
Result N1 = 1.67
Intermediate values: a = 3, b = 5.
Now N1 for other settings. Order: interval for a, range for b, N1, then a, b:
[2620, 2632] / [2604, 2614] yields 0.83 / 6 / 5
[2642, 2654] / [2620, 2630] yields 1.25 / 4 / 5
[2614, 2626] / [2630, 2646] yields 0.17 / 6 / 1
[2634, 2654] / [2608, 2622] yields 1.40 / 5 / 7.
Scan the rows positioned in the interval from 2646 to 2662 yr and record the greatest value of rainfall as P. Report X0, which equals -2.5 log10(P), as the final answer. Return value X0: -6.68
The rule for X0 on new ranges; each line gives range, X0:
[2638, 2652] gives -6.66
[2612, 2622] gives -6.57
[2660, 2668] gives -6.66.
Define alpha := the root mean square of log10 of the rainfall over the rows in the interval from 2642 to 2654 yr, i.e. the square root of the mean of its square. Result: 2.65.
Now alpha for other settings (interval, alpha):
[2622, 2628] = 2.59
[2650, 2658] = 2.66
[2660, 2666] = 2.66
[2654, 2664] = 2.66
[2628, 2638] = 2.65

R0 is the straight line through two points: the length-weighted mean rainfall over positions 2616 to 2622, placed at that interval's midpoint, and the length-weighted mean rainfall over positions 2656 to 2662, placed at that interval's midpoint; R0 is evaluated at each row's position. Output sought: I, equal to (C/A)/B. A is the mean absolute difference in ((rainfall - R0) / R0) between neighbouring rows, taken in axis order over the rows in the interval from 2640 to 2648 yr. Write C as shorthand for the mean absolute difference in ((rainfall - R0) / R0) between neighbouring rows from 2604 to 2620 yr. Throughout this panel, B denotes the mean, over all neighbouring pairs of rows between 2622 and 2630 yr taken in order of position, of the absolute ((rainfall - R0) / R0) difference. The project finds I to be 33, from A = 0.0233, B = 0.043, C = 0.033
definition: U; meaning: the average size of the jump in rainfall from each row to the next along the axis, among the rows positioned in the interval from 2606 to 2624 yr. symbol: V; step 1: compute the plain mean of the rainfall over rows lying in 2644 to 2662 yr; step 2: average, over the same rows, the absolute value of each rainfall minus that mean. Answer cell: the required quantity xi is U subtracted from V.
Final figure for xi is -6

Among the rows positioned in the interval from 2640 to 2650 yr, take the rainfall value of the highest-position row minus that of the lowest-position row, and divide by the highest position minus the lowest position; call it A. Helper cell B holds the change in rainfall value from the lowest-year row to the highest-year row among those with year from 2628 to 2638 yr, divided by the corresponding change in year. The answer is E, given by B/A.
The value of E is -1.2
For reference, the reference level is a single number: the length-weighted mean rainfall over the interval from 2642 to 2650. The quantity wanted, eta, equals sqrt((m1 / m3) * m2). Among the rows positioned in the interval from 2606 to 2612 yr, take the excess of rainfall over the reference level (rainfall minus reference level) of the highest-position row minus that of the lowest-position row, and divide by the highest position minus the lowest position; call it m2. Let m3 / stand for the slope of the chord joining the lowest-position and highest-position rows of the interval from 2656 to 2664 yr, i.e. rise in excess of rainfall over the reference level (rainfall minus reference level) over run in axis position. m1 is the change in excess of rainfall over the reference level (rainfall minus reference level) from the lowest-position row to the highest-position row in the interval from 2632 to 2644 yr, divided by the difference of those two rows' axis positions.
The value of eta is 0.42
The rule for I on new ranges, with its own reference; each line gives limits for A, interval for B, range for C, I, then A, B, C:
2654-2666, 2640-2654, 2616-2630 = 107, 0.0234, 0.016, 0.041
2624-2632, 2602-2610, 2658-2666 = 19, 0.0385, 0.028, 0.020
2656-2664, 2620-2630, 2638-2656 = 25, 0.0241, 0.035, 0.021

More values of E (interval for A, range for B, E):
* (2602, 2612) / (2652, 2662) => 3.3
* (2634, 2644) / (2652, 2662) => 1.6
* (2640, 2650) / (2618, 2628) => 1.1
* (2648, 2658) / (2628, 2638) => 1.3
